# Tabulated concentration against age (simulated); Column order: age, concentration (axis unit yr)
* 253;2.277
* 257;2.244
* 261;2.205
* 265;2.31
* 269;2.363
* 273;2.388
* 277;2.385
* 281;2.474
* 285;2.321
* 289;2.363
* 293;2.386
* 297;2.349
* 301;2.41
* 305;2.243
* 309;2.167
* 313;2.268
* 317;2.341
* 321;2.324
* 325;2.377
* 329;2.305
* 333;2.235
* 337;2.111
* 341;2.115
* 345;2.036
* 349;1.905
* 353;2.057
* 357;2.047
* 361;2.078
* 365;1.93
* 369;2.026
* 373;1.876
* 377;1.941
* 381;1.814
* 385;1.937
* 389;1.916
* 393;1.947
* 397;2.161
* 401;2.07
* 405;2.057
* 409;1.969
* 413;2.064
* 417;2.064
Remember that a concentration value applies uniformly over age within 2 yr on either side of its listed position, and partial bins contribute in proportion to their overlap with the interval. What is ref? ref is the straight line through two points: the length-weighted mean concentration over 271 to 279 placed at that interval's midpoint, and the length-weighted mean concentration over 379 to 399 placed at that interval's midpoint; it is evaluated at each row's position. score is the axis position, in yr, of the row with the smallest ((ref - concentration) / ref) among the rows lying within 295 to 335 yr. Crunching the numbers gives 325 yr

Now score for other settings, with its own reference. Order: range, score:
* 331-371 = 333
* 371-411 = 397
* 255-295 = 281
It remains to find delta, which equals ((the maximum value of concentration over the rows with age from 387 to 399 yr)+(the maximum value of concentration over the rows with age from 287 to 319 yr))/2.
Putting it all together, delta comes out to 2.29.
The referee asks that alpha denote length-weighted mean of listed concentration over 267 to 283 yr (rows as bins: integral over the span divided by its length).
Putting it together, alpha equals 2.4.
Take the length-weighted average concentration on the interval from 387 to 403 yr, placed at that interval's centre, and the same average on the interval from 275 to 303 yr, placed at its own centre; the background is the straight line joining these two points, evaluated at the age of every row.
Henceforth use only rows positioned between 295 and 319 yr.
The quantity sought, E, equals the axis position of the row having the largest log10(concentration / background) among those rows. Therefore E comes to 301 yr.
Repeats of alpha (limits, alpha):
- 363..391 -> 1.9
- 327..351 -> 2.1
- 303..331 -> 2.3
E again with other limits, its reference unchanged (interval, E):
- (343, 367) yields 361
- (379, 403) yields 397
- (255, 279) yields 277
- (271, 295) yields 281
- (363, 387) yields 369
